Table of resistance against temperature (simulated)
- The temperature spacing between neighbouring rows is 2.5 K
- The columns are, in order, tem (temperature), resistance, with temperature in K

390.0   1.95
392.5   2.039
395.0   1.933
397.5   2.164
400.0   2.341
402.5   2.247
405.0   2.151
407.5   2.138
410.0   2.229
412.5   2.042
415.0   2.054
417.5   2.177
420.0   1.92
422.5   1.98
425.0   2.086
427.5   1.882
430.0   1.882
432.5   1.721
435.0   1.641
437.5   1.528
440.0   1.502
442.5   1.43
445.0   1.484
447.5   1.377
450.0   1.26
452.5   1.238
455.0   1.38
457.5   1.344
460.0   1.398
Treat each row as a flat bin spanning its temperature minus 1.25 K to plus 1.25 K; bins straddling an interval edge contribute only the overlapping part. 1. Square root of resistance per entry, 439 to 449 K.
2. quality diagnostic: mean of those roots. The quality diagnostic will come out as 1.20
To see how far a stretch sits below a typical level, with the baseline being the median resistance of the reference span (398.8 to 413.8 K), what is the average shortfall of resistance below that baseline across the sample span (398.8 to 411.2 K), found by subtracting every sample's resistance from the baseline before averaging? 0.0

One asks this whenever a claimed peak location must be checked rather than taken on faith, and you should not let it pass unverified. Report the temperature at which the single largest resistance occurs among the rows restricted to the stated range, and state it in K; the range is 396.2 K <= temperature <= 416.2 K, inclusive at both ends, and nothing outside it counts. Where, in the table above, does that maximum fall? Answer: 400.0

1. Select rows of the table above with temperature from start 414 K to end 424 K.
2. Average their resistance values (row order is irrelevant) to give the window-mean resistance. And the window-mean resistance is 2.0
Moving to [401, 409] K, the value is 2.2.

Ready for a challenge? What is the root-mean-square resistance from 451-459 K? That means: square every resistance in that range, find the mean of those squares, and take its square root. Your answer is 1.3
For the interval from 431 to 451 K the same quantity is 1.5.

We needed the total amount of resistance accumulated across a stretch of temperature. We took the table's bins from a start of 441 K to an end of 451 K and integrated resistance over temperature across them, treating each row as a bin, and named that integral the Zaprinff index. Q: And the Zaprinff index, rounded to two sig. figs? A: 14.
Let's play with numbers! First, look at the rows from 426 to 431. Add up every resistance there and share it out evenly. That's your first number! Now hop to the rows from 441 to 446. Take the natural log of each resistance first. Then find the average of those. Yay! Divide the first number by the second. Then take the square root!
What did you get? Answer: 2.2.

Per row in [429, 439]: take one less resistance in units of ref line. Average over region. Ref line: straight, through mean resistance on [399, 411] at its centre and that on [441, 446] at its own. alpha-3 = -0.02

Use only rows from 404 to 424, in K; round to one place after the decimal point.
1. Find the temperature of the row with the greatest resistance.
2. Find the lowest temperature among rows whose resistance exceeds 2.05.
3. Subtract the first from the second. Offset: -5.0 K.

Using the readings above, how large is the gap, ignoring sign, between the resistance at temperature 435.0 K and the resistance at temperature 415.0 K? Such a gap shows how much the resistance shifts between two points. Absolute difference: 0.41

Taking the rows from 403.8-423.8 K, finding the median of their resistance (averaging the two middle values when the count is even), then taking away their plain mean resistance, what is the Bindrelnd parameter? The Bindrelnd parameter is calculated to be 0.010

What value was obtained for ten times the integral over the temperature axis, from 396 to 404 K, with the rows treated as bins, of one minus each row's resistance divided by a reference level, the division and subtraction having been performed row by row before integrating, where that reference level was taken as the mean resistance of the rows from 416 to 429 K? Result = -9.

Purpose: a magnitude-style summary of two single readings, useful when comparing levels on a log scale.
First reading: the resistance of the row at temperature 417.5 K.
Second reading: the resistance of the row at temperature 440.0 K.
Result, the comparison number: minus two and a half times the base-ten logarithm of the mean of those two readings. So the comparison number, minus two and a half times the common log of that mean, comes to -0.66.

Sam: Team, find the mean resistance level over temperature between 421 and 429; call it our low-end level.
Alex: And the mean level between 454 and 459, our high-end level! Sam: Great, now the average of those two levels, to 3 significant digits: 1.67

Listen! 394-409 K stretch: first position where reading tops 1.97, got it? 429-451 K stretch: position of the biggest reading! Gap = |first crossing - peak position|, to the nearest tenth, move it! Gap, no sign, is 32.5 K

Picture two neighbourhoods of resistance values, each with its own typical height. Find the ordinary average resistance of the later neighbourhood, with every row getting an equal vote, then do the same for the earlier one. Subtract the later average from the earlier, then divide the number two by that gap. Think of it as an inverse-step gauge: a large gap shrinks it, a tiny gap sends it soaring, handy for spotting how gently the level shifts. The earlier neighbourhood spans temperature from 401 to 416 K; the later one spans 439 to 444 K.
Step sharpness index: 3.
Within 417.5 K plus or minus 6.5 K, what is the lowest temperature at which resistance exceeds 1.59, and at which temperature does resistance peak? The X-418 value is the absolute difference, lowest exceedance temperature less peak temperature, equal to 5.0 K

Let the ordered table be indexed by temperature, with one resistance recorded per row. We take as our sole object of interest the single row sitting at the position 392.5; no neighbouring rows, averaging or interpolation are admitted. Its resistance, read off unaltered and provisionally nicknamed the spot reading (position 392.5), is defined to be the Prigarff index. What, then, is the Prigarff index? 2.039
